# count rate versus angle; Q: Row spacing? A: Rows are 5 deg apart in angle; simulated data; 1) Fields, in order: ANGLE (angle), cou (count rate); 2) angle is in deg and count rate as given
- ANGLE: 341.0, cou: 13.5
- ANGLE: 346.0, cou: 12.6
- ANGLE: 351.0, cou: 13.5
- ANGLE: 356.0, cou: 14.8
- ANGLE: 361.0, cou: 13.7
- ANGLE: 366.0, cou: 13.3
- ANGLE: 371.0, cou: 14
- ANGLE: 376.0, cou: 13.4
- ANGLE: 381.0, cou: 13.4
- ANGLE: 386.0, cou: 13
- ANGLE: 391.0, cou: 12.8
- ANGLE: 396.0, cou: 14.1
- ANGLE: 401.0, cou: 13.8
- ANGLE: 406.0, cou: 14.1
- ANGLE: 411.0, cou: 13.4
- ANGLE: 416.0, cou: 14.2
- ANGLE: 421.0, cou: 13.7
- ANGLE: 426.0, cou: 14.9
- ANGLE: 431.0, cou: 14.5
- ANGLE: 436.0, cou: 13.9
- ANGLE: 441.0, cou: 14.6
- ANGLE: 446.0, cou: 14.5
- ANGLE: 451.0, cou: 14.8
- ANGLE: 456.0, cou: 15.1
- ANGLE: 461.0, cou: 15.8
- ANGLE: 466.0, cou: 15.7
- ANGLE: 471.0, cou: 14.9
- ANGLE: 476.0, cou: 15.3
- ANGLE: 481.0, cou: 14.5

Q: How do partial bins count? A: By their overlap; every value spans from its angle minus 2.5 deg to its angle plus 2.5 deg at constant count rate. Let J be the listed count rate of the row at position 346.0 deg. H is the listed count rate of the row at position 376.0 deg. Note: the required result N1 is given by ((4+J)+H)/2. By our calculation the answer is 15.0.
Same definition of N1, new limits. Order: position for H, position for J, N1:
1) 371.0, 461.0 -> 16.9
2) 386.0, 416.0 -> 15.6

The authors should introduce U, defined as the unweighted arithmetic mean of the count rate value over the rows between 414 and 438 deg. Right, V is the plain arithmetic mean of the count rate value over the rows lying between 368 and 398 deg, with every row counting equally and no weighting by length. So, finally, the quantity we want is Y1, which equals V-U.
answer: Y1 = -0.8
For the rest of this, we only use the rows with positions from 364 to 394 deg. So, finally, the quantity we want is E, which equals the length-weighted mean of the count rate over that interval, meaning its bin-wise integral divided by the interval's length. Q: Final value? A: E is 13.3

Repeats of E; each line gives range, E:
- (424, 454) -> 14.5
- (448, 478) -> 15.3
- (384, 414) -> 13.6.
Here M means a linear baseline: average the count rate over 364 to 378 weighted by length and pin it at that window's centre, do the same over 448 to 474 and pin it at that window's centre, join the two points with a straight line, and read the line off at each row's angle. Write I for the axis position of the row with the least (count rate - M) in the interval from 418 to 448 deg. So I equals 436.0 deg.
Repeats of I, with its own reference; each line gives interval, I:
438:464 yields 446.0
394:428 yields 411.0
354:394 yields 391.0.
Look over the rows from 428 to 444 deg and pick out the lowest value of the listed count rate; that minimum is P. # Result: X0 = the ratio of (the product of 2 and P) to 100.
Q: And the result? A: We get 0.278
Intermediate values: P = 13.9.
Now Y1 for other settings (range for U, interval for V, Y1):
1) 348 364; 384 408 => -0.4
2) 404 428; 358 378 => -0.5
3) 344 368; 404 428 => 0.5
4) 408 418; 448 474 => 1.5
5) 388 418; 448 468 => 1.6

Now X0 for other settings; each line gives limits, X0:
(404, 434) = 0.268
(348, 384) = 0.266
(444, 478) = 0.290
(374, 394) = 0.256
